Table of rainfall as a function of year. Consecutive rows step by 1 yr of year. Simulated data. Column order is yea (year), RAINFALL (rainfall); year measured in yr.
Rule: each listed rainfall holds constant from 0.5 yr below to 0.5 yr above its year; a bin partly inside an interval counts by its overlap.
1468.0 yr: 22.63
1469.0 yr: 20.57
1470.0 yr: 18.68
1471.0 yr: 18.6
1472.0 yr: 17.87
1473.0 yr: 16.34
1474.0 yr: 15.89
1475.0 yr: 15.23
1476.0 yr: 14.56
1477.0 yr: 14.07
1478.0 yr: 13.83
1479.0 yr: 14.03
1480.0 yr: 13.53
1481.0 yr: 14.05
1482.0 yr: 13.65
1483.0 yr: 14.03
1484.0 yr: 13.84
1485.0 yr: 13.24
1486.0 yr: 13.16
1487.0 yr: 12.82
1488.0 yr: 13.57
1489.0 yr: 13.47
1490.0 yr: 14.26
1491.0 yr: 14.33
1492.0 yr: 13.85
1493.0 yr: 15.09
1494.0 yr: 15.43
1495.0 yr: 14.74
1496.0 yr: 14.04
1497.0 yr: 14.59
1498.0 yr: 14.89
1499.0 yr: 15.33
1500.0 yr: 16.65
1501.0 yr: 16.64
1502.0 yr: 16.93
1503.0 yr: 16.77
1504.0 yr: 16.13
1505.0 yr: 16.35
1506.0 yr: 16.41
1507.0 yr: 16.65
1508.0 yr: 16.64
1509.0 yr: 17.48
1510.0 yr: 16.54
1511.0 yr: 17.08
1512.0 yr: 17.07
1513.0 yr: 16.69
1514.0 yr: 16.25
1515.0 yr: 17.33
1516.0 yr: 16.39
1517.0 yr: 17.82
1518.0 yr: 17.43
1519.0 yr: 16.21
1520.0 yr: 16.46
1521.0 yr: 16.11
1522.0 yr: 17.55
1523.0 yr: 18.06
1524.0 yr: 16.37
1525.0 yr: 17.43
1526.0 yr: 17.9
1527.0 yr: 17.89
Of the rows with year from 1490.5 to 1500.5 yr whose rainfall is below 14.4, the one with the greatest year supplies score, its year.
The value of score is 1496.0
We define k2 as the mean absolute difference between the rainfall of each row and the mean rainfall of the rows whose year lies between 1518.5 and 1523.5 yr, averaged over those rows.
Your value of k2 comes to 0.7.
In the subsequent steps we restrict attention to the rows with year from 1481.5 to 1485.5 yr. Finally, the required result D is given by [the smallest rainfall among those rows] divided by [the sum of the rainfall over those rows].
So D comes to 0.242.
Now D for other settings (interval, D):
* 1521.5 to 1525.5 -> 0.236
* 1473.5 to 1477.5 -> 0.235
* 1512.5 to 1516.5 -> 0.244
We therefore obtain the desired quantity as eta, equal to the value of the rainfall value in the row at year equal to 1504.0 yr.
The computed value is 16.13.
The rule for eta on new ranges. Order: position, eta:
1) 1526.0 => 17.9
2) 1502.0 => 16.93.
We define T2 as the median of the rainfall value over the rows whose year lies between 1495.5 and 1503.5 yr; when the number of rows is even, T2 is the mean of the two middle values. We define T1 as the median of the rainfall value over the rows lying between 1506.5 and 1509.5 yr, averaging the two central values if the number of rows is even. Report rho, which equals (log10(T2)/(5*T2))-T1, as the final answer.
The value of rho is -16.6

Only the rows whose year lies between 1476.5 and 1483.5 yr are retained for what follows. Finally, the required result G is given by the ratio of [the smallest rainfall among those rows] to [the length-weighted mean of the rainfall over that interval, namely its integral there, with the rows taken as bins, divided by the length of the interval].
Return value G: 0.974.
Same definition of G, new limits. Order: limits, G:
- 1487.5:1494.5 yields 0.943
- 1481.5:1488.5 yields 0.952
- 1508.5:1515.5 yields 0.960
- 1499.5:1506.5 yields 0.974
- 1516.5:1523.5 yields 0.943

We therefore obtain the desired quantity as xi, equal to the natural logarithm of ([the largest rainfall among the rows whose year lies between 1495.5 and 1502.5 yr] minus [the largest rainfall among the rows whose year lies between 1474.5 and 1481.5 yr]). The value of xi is 0.5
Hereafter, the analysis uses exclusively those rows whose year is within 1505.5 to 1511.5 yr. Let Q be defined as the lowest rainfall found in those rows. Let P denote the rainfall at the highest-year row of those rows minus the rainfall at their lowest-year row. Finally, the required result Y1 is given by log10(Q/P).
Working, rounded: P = 0.67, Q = 16.41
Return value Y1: 1.39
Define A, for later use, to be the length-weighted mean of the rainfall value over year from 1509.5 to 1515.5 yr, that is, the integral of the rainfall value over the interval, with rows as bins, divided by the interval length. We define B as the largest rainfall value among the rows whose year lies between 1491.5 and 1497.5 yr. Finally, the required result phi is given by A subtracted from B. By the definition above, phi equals -1.4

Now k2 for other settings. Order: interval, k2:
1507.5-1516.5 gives 0.4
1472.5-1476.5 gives 0.6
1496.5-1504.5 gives 0.8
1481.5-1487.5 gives 0.4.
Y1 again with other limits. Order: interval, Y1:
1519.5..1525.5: 1.22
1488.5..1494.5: 0.84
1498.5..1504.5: 1.28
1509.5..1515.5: 1.31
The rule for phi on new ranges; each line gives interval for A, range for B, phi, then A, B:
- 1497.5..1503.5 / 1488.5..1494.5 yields -0.8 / 16.2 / 15.43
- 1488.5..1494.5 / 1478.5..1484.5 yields -0.4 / 14.4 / 14.05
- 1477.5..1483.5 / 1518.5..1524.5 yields 4.2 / 13.9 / 18.06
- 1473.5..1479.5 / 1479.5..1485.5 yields -0.6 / 14.6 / 14.05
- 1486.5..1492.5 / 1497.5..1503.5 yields 3.2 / 13.7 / 16.93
